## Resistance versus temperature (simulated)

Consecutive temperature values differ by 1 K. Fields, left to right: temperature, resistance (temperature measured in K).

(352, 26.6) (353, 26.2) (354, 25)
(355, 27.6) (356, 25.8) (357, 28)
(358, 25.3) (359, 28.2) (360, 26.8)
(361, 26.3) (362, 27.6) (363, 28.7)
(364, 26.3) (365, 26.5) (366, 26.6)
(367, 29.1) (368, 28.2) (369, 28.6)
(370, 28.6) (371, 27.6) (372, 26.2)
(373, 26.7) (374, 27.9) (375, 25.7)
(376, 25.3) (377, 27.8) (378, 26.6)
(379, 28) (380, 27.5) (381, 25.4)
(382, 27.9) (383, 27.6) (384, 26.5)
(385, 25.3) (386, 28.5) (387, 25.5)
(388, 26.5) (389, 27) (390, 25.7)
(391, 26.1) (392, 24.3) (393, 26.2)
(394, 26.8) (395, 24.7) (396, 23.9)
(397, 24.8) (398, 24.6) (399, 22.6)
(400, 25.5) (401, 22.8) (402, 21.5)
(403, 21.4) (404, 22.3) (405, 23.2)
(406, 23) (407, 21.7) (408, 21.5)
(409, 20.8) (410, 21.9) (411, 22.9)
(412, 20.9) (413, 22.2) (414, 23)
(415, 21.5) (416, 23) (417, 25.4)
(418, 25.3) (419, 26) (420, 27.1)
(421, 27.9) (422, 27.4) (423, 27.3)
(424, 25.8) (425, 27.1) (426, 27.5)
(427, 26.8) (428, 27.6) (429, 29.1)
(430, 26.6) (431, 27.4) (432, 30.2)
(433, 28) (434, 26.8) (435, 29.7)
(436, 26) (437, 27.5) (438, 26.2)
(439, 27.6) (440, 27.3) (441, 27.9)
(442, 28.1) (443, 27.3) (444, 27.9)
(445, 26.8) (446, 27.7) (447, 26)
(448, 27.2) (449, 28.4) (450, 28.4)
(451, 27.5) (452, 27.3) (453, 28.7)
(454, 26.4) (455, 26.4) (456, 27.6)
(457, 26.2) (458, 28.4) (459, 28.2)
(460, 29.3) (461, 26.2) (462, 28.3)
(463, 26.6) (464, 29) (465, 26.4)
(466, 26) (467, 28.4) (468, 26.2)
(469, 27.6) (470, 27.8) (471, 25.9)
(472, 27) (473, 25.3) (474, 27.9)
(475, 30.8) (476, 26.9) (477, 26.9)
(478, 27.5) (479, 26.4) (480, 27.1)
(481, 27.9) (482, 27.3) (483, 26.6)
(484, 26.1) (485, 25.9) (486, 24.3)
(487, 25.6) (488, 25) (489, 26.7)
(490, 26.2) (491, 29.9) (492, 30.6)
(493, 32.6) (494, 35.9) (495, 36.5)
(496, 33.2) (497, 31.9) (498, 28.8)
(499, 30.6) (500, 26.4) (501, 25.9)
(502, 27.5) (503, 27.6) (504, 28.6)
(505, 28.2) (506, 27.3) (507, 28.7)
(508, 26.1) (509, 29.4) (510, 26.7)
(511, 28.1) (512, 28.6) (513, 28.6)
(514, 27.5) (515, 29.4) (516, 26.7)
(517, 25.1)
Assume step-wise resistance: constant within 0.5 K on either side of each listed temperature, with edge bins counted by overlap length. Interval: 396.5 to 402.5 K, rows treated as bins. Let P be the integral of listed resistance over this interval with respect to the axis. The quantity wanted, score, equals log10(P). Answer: 2.152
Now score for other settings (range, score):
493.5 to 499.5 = 2.294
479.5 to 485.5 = 2.207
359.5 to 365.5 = 2.210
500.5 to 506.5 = 2.218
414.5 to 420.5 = 2.171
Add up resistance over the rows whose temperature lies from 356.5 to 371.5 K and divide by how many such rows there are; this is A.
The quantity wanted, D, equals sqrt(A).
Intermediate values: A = 27.5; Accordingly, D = 5.24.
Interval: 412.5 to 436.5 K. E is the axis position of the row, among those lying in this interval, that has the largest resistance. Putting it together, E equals 432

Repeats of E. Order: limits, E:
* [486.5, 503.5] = 495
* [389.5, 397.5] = 394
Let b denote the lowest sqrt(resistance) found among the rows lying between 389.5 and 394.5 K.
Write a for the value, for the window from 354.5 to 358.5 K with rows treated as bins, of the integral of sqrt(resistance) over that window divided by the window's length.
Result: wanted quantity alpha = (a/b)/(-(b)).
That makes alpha -0.21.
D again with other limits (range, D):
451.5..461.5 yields 5.24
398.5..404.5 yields 4.76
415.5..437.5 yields 5.20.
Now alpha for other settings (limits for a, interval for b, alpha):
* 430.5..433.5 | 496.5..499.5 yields -0.19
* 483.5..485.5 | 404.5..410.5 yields -0.25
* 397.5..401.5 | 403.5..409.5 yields -0.23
